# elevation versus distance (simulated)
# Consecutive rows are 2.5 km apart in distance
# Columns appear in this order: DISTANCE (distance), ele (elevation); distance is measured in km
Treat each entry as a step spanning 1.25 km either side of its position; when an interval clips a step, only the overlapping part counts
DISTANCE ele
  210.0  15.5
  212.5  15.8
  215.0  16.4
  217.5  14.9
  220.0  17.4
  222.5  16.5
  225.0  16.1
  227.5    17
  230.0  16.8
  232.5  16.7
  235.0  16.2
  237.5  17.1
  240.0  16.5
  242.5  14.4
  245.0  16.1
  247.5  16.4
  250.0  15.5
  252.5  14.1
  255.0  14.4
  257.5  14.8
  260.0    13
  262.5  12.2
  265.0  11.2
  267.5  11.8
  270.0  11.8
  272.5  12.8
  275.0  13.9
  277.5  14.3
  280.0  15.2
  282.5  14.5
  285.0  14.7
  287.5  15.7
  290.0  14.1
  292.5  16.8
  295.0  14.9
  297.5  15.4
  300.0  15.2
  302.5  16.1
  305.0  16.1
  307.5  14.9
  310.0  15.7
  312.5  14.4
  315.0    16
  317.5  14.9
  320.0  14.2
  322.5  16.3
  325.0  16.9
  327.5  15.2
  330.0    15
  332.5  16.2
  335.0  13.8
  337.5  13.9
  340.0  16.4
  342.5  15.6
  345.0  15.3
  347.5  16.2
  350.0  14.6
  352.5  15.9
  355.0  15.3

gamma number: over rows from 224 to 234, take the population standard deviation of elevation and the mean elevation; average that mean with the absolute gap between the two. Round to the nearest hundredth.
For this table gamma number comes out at 16.48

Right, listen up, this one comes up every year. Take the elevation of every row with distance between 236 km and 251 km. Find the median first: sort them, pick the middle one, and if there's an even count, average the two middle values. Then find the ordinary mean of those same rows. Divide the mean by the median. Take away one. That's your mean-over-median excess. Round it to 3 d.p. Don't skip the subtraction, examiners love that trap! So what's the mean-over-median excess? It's -0.015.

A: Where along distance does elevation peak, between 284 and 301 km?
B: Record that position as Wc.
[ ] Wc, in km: 292.5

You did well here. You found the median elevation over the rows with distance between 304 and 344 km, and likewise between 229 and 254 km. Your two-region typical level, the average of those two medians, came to 15.85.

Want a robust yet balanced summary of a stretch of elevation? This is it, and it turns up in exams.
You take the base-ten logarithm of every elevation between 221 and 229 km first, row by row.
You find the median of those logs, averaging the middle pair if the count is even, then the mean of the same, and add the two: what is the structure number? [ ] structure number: 2.44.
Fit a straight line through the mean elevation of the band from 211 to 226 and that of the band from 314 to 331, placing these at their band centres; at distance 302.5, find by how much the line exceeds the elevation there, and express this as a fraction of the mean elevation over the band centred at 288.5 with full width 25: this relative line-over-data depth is -0.031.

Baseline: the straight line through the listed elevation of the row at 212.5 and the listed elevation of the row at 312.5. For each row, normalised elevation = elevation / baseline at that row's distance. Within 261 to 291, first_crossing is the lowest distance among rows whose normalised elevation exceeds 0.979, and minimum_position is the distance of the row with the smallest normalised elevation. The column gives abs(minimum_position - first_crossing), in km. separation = 15.0 km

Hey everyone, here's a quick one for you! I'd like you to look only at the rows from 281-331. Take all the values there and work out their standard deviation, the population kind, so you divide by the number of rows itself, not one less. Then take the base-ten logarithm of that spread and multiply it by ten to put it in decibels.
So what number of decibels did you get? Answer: -1.0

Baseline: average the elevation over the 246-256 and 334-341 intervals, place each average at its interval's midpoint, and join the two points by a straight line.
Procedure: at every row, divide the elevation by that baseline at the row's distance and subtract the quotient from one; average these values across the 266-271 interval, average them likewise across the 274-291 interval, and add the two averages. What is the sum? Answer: 0.24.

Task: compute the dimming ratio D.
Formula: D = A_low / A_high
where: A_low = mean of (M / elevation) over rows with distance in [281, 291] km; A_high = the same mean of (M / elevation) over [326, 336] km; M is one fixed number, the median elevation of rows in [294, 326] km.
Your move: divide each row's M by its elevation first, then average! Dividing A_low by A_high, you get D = 1.02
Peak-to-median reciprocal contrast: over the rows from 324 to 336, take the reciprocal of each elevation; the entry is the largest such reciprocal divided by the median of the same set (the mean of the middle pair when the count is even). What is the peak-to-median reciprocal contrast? 1.10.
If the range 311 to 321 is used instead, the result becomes 1.03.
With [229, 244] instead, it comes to 1.15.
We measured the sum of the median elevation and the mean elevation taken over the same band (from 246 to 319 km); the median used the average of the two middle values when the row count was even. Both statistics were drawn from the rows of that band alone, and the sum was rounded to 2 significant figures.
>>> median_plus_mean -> 29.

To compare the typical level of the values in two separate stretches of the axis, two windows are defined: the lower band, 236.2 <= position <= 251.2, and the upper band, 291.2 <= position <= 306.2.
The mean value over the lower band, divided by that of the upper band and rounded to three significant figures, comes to 1.02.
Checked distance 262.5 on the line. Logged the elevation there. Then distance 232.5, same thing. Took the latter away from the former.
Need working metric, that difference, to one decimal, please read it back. -4.5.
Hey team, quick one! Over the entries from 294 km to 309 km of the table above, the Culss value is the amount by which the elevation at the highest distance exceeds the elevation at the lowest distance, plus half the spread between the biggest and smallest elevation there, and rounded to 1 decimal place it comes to 0.6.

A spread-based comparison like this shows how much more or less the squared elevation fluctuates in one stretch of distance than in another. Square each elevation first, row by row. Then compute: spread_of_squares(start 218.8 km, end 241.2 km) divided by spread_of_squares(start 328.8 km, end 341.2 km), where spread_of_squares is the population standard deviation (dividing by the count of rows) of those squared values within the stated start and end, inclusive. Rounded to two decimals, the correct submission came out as 0.40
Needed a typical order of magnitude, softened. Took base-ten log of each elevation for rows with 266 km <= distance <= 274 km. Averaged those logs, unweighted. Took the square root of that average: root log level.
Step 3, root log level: 1.041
